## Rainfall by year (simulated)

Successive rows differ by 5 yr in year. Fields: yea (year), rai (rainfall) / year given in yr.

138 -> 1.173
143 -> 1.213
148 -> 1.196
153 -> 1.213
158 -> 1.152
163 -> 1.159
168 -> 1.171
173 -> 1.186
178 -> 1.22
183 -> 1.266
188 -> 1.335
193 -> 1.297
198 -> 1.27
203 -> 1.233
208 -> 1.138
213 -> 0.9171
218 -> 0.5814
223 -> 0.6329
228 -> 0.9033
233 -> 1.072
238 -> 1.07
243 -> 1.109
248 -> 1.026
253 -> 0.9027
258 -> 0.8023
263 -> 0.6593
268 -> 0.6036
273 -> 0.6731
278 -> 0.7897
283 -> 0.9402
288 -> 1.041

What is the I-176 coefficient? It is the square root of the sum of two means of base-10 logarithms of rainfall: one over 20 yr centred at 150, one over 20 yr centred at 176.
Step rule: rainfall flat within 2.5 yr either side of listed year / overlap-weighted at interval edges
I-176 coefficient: 0.40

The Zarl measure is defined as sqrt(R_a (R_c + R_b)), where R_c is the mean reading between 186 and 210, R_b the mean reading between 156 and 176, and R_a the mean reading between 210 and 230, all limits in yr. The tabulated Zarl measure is 1.36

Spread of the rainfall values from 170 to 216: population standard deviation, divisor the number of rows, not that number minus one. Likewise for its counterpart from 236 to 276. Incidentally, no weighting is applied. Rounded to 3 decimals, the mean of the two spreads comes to 0.152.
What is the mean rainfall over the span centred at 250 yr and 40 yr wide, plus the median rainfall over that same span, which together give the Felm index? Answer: 1.9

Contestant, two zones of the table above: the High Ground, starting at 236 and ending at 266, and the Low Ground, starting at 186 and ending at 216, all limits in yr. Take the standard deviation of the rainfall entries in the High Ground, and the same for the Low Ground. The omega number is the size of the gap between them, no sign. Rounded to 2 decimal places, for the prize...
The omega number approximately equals 0.02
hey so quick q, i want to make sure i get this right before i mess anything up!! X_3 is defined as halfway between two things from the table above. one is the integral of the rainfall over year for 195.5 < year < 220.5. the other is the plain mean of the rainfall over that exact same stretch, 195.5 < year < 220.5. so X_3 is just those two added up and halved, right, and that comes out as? 13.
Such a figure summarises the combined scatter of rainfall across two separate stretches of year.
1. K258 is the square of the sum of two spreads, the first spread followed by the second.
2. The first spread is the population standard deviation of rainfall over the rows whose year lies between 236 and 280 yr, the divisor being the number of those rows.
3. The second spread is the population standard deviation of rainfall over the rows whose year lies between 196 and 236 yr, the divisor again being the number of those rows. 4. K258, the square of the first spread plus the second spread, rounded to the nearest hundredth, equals 0.18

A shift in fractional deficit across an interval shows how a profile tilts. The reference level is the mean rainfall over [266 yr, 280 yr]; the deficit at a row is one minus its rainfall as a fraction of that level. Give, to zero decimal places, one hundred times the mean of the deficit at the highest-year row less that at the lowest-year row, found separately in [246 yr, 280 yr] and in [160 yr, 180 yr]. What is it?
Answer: 13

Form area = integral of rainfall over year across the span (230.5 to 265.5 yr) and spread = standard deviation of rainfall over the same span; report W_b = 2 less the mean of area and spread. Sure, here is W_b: -15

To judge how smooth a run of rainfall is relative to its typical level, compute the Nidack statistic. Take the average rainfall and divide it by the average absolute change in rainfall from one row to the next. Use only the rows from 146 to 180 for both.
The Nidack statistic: 48.7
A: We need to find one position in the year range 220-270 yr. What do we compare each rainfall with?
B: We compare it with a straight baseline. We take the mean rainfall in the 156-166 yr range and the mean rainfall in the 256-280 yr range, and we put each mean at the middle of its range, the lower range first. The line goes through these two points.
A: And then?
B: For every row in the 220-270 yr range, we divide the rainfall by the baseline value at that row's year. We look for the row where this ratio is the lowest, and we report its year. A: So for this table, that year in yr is 223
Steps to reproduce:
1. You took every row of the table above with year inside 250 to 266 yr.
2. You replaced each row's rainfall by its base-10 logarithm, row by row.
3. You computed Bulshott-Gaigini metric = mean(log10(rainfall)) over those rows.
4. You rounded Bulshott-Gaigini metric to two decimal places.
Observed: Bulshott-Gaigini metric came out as -0.11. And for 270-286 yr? -0.10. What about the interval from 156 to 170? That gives 0.06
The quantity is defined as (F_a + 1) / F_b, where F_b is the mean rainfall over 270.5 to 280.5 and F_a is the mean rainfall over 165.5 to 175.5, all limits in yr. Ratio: 2.98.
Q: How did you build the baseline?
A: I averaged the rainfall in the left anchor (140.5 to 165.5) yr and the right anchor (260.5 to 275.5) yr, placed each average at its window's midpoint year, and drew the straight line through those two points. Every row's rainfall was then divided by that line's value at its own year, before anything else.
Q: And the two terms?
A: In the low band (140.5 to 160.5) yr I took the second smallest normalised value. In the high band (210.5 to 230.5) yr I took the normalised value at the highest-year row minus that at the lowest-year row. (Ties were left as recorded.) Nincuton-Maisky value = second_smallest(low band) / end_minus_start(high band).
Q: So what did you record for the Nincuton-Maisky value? 14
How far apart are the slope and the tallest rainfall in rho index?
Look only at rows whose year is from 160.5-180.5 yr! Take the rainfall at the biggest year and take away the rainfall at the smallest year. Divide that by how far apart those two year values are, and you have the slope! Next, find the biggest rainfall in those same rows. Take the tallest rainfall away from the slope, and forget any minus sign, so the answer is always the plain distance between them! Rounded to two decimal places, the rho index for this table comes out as 1.22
